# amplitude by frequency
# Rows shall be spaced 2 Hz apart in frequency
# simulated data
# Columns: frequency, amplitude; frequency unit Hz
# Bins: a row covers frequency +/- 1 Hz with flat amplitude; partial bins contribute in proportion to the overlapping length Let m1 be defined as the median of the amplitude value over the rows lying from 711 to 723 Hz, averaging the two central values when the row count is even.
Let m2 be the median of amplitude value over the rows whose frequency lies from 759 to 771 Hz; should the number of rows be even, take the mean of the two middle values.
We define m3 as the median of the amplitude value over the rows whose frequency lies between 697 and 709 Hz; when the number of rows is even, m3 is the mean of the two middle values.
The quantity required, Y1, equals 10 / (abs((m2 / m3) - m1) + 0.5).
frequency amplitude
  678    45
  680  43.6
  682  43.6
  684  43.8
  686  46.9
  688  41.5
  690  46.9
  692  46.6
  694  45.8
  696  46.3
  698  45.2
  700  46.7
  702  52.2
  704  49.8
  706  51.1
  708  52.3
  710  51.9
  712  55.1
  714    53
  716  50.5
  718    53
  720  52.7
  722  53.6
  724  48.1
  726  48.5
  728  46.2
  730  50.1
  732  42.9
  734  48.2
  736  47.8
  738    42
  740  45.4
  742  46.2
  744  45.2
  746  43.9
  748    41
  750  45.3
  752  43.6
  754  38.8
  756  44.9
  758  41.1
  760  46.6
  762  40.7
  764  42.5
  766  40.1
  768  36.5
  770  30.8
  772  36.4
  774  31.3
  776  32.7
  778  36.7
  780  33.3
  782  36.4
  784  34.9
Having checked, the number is 0.190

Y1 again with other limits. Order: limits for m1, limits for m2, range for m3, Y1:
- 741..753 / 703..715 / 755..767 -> 0.228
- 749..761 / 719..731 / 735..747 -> 0.229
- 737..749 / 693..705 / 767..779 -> 0.229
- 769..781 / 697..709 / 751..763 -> 0.310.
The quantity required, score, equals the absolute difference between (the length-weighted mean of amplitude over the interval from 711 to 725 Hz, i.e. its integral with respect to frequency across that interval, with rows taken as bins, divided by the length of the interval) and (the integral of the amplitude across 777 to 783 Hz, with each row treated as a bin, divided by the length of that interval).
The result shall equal 17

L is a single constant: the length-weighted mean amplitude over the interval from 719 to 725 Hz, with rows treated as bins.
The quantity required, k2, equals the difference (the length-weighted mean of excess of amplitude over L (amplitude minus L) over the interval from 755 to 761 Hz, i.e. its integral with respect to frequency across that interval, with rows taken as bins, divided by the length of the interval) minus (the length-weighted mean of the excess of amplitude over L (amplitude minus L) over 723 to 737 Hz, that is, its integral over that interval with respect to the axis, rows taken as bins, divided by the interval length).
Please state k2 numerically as -3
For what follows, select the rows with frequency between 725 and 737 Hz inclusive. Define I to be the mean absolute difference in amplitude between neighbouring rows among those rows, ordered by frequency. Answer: 3.8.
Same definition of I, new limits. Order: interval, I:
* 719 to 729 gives 2.3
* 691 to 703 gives 1.9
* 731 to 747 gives 2.6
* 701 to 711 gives 1.3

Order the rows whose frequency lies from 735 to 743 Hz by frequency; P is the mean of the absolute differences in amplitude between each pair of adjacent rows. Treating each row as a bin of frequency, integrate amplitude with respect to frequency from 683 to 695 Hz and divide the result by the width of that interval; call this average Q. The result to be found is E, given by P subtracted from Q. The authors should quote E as 42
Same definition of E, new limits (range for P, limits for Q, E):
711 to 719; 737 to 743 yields 42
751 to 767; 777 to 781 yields 31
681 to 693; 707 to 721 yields 50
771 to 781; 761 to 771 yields 35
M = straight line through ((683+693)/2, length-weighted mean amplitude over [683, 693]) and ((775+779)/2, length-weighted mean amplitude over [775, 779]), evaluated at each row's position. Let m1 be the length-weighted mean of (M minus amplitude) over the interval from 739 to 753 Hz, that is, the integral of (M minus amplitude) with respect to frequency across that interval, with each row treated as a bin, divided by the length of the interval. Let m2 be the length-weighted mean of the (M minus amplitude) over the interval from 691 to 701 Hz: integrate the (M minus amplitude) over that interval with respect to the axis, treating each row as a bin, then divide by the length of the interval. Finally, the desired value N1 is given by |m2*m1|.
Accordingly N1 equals 12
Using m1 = -6.0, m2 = -2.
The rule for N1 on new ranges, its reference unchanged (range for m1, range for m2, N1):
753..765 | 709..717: 59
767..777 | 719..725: 18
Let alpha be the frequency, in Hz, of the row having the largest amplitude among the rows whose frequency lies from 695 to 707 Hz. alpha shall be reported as 702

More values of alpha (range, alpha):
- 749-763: 760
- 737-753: 742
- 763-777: 764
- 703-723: 712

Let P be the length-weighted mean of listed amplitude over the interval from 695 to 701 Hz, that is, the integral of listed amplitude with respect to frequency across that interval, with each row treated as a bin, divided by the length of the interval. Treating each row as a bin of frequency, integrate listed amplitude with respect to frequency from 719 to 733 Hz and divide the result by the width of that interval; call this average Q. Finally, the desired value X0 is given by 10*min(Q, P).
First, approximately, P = 46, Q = 48.9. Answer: 461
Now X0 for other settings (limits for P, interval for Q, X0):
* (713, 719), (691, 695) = 462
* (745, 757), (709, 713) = 429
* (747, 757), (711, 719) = 427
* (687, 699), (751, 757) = 424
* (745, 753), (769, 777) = 328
